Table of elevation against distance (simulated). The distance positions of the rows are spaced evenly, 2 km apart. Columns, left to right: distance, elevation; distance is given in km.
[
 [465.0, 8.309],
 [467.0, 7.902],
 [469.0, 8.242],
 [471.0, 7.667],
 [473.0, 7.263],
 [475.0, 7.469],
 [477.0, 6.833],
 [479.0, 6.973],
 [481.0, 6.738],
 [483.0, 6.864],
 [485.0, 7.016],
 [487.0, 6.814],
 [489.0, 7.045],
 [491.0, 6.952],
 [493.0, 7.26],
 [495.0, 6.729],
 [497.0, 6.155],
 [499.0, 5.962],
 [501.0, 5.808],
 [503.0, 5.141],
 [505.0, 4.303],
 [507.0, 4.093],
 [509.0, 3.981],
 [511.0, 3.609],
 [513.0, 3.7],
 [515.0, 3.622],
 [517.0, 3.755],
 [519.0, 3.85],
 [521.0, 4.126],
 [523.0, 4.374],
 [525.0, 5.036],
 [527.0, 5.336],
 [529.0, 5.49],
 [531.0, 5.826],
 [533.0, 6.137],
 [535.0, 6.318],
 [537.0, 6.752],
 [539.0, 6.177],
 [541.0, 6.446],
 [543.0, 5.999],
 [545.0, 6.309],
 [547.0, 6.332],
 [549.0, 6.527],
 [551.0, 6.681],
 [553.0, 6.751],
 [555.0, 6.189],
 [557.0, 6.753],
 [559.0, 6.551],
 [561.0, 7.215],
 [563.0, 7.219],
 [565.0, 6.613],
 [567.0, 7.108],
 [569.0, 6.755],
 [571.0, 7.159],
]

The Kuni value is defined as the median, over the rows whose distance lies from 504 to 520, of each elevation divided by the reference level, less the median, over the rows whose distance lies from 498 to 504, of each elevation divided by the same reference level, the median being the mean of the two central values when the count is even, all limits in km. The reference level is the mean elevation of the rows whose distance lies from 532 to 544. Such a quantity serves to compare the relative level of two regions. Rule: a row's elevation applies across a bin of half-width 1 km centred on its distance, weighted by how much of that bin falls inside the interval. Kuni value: -0.32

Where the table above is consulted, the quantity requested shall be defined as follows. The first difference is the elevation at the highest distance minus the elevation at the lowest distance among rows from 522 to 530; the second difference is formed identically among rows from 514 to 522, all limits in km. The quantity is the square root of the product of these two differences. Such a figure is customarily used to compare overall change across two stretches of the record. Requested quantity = 0.75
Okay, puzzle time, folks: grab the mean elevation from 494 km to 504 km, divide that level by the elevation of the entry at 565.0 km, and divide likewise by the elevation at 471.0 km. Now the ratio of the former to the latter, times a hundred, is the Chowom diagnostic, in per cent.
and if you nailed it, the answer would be 116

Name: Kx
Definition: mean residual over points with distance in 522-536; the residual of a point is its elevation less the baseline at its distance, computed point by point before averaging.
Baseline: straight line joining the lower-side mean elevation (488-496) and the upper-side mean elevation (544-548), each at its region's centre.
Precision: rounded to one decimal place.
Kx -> -1.0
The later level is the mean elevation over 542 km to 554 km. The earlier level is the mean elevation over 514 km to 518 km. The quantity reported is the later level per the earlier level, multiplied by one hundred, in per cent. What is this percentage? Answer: 174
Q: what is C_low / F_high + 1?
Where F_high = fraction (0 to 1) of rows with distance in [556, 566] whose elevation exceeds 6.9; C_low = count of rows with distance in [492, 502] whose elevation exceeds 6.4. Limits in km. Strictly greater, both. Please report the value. 6.0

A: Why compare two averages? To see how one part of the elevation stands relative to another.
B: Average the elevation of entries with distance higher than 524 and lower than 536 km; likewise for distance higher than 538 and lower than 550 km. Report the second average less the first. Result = 0.6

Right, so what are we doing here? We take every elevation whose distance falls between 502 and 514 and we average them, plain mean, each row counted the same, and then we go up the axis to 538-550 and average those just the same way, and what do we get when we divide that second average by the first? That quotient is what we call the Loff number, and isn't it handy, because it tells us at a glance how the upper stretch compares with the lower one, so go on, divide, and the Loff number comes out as 1.5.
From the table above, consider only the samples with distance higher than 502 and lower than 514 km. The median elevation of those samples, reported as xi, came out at 4.0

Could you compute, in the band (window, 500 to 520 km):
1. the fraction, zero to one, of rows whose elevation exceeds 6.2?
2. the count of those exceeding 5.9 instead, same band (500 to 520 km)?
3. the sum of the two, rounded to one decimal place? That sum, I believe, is 0.0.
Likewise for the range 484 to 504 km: 8.6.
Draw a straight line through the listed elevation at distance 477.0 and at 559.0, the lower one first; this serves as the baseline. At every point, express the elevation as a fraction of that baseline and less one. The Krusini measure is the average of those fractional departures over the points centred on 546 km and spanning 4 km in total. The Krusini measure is -0.04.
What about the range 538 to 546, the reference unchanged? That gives -0.06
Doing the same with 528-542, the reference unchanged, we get -0.07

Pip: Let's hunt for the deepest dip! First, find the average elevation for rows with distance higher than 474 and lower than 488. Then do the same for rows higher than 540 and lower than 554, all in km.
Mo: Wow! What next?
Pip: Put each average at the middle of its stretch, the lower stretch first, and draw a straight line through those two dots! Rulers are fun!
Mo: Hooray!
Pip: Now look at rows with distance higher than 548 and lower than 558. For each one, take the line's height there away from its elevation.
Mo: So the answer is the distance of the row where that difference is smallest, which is 555.0 km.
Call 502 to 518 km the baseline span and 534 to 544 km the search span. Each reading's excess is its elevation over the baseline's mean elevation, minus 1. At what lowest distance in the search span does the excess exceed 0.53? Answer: 535.0 km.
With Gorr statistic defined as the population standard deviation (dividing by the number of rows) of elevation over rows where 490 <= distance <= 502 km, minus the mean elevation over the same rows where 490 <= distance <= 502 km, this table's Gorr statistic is -5.9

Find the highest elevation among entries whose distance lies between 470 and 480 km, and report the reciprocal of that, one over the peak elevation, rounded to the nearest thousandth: 0.130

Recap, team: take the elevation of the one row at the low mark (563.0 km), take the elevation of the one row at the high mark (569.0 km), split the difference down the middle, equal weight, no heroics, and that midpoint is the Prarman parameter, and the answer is 7.0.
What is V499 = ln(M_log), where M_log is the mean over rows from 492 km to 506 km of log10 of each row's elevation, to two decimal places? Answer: -0.27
